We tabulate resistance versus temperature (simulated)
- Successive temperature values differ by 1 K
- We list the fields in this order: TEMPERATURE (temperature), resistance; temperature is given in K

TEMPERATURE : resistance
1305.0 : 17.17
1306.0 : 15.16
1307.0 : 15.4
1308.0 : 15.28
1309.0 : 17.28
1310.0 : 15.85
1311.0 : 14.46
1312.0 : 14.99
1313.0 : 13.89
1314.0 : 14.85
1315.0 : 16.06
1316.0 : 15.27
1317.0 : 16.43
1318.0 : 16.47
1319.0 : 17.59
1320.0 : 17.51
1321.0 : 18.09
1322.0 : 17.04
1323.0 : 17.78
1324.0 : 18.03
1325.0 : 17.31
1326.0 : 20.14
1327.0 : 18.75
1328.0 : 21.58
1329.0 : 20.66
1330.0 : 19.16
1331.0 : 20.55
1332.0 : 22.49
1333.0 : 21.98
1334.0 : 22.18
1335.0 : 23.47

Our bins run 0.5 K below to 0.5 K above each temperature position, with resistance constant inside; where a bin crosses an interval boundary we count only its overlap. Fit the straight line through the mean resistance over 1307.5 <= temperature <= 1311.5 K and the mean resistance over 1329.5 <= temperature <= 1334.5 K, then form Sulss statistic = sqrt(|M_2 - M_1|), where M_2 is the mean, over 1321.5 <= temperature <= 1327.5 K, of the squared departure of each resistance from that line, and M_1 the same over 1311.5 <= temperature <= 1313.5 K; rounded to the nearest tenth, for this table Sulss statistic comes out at 1.5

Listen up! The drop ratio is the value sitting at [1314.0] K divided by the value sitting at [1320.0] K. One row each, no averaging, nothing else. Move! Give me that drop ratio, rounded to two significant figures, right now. 0.85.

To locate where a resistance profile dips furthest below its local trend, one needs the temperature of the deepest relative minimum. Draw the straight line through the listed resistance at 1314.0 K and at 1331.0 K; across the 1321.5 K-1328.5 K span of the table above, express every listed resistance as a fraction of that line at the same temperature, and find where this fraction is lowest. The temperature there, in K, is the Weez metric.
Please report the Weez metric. 1325.0 K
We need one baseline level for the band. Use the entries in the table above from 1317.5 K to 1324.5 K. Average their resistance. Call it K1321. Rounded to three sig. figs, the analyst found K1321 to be 17.5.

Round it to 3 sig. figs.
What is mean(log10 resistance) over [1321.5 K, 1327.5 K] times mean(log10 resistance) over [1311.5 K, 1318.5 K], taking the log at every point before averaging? 1.49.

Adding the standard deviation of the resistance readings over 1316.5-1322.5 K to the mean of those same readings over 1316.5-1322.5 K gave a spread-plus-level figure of 18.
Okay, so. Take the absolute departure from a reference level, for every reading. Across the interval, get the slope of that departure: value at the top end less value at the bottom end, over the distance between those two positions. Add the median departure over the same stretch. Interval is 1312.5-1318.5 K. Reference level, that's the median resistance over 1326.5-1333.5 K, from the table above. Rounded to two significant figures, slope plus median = 4.5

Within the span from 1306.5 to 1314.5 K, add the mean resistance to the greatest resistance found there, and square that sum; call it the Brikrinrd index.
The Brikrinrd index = 1058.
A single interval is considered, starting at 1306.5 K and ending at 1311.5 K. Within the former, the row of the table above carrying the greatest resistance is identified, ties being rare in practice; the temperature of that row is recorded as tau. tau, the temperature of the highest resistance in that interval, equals 1309.0 K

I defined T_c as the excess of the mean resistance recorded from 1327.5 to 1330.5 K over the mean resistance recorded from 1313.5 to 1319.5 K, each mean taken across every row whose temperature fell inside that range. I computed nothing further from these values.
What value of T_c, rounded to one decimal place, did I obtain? 4.4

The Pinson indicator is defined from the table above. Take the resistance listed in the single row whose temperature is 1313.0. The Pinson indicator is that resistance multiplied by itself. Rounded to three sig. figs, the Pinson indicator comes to 193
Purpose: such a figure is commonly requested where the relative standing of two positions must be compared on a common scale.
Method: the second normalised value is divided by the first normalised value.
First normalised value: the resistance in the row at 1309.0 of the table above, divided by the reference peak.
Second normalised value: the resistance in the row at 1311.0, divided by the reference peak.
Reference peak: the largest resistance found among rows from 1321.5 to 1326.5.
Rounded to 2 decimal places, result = 0.84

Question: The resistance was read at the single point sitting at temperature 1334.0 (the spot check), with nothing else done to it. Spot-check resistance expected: 22.18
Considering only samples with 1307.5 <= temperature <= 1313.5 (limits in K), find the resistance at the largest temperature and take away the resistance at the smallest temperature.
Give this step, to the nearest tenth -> -1.4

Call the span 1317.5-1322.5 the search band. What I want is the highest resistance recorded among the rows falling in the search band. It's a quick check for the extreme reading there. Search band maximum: 18.09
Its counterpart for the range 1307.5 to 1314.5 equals 17.28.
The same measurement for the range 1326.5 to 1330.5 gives 21.58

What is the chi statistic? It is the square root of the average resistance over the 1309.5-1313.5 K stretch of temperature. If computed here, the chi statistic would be 3.85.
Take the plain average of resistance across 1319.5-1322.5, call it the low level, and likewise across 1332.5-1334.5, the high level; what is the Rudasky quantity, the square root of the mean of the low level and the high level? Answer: 4.45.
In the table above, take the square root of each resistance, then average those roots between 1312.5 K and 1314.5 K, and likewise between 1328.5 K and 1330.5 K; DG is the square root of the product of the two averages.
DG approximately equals 4.11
